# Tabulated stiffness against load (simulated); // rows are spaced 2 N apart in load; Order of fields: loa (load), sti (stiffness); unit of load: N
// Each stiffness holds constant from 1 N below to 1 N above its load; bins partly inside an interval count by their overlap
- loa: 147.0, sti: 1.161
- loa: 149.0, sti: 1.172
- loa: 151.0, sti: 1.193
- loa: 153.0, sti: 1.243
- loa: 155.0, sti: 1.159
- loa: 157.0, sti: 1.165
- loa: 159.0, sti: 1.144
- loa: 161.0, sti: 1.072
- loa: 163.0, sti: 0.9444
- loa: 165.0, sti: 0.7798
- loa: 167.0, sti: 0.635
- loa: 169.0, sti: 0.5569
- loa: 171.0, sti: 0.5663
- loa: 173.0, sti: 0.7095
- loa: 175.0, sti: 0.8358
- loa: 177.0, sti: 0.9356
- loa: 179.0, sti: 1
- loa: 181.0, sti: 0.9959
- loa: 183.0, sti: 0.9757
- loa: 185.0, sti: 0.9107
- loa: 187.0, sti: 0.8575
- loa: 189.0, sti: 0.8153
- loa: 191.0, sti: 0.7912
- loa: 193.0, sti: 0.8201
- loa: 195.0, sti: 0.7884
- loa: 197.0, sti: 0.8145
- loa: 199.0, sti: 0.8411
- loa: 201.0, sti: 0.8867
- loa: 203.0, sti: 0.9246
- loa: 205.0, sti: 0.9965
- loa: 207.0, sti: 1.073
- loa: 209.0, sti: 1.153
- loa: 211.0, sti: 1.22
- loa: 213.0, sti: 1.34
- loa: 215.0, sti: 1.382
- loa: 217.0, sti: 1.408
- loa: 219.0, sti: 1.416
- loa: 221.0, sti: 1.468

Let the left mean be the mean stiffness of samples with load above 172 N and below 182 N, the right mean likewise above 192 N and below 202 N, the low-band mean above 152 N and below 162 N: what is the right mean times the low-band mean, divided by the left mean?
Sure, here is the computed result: 1.07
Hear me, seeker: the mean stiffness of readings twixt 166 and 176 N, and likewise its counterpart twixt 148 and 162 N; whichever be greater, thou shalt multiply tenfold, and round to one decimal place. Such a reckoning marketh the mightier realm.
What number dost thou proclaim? 11.6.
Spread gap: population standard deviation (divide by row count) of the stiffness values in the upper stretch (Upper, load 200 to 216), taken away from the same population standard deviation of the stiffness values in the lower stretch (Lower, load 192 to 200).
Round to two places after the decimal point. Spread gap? -0.15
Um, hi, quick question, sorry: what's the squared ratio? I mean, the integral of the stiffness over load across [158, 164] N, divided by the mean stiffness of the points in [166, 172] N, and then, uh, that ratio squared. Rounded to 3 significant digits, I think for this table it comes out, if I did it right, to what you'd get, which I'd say 116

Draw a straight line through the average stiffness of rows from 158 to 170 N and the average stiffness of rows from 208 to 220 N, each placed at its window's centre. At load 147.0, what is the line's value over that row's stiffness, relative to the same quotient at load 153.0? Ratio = 1.0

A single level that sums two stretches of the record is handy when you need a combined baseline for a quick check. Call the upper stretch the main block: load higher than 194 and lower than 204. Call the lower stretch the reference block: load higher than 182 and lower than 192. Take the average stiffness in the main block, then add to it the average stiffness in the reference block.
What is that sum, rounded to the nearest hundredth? 1.72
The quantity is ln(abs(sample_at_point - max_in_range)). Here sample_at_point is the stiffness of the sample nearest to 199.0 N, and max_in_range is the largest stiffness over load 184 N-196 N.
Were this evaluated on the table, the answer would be -2.7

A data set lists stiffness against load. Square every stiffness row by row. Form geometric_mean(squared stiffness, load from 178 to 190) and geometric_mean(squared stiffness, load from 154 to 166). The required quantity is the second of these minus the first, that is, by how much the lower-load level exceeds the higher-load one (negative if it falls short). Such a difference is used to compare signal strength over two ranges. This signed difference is 0.22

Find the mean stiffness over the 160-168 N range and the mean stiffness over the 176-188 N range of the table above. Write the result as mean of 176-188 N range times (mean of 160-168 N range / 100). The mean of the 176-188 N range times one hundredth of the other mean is 0.0081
